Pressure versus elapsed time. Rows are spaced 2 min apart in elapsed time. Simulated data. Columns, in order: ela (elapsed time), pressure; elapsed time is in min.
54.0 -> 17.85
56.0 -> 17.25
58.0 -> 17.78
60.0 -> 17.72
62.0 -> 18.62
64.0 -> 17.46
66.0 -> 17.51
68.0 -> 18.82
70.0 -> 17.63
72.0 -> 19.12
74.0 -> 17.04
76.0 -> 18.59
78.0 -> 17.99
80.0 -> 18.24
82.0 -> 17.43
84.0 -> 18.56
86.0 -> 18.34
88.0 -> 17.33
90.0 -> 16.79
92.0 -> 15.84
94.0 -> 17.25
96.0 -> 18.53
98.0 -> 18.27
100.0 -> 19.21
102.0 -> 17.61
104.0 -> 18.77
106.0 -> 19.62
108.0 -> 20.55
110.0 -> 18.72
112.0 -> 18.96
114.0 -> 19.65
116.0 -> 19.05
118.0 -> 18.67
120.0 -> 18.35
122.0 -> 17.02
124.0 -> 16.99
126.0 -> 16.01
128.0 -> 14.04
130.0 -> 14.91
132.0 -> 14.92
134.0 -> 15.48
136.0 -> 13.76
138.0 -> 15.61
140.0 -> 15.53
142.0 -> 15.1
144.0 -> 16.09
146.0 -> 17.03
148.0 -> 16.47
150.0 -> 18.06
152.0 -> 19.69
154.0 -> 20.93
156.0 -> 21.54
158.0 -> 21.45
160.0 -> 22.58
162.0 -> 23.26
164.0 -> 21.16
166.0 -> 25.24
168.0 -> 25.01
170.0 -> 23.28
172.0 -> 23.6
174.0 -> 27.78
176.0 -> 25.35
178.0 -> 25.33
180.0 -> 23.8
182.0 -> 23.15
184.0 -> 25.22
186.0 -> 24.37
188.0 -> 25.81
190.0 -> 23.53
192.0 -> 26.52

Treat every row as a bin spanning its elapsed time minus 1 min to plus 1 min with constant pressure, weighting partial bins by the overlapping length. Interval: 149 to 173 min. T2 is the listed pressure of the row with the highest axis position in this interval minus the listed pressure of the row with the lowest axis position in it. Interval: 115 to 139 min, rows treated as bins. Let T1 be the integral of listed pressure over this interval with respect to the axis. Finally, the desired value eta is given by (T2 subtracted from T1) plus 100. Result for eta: 484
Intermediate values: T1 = 390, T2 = 6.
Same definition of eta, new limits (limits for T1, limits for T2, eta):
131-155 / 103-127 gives 500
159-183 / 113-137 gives 685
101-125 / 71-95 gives 550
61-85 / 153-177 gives 530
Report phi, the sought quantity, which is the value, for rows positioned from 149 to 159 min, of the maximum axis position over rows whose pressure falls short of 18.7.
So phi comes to 150.0 min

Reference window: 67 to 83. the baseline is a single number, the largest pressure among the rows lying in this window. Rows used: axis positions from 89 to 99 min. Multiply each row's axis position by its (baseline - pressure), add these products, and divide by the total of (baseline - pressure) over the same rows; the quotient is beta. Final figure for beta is 92.7 min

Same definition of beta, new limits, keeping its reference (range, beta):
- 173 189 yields 180.6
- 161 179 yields 171.0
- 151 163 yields 158.5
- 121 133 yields 127.9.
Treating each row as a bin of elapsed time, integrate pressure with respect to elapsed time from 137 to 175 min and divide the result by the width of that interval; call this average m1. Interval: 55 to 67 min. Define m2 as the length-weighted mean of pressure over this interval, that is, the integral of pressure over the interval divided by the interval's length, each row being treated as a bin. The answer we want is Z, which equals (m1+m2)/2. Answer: 19.1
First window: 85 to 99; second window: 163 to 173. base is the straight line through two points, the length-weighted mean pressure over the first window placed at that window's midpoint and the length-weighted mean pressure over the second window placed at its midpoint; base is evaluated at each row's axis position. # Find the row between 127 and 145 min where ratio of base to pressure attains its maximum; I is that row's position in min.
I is 136.0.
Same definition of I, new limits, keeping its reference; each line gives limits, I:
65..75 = 74.0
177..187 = 182.0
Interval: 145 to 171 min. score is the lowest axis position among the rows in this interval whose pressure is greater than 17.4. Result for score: 150.0 min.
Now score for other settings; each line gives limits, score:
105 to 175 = 106.0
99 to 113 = 100.0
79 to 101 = 80.0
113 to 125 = 114.0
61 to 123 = 62.0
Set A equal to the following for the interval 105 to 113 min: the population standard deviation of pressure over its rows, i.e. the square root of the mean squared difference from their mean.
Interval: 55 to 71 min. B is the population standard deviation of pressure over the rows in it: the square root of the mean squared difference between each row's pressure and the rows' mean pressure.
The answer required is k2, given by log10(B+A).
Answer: 0.092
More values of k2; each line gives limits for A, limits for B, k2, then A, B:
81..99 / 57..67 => 0.109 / 0.87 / 0.42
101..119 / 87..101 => 0.262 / 0.77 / 1.06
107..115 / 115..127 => 0.253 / 0.71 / 1.08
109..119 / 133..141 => 0.050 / 0.35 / 0.77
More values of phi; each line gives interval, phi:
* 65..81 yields 80.0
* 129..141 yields 140.0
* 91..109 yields 102.0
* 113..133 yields 132.0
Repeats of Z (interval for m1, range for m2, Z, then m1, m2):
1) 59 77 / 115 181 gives 18.8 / 18.1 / 19.5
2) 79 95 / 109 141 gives 17.1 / 17.5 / 16.7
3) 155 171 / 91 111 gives 20.7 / 22.9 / 18.4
